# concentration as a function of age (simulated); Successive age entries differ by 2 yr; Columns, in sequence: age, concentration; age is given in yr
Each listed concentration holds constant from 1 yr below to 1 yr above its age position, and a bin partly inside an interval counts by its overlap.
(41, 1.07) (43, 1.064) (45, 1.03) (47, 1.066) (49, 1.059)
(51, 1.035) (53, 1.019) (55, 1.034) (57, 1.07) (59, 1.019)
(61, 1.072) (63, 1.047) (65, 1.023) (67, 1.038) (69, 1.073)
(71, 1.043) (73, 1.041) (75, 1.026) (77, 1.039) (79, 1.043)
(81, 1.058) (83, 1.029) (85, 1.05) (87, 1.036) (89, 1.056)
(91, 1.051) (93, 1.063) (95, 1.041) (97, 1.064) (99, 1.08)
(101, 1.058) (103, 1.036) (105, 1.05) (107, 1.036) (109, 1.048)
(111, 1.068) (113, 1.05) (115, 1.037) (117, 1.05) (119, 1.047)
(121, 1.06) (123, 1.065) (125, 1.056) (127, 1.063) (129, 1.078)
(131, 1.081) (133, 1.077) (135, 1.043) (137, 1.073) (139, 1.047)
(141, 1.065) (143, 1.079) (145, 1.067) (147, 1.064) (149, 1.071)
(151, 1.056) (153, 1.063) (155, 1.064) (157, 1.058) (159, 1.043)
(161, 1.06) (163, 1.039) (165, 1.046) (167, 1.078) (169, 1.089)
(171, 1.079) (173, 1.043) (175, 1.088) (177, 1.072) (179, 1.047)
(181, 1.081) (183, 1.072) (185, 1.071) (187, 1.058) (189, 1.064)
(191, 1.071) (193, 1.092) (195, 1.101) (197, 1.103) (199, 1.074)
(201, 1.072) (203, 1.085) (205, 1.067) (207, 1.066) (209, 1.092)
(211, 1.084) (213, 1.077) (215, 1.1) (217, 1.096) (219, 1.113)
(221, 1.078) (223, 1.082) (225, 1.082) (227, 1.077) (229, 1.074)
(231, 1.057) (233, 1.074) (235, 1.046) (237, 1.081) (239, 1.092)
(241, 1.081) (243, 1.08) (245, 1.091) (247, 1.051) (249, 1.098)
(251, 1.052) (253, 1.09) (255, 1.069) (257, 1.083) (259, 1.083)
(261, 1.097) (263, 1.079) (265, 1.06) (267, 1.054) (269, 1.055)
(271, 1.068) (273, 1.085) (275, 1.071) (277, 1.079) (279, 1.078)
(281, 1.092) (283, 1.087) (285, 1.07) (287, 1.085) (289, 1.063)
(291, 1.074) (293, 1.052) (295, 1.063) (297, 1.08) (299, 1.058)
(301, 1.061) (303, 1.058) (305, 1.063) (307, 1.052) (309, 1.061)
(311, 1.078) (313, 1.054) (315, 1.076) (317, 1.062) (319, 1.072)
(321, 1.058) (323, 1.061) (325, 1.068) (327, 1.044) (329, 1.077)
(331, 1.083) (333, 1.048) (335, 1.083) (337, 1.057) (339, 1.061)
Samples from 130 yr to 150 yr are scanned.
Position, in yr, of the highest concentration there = 131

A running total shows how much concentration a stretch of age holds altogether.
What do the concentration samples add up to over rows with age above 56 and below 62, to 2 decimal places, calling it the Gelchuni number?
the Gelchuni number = 3.16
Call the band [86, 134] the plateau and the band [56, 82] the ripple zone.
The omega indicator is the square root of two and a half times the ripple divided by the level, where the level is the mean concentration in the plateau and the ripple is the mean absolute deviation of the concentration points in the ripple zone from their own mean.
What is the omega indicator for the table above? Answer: 0.183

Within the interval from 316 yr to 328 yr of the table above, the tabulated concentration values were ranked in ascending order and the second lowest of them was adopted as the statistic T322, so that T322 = 1.058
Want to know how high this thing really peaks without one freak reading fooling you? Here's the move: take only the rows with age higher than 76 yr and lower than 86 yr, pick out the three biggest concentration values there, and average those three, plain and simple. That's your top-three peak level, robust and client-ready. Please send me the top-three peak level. 1.05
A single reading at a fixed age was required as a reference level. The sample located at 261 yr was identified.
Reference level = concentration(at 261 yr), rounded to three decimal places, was 1.097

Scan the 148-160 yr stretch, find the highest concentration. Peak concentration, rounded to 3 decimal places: 1.071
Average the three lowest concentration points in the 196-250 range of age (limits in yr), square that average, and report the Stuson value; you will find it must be 1.11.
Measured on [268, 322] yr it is 1.11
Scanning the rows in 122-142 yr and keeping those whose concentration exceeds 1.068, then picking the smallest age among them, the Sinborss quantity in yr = 129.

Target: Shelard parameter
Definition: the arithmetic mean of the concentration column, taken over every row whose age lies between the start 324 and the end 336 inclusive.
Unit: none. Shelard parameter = 1.07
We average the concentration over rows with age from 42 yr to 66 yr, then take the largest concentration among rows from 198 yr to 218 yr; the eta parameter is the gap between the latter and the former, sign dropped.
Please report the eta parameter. 0.055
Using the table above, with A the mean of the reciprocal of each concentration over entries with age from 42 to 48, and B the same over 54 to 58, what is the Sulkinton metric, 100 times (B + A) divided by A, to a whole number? 200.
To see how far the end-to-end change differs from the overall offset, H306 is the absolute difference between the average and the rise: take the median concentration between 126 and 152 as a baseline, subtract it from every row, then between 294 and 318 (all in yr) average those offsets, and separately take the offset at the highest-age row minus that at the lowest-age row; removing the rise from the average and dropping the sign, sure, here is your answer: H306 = 0.002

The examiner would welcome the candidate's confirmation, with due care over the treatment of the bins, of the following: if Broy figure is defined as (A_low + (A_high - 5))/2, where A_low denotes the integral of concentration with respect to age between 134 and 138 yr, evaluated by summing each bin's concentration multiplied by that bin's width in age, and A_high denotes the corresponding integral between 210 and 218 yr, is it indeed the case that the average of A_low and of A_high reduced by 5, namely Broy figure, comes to 4.0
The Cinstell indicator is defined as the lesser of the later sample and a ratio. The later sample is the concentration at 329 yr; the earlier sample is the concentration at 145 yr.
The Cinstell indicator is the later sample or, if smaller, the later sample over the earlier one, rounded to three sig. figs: 1.01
